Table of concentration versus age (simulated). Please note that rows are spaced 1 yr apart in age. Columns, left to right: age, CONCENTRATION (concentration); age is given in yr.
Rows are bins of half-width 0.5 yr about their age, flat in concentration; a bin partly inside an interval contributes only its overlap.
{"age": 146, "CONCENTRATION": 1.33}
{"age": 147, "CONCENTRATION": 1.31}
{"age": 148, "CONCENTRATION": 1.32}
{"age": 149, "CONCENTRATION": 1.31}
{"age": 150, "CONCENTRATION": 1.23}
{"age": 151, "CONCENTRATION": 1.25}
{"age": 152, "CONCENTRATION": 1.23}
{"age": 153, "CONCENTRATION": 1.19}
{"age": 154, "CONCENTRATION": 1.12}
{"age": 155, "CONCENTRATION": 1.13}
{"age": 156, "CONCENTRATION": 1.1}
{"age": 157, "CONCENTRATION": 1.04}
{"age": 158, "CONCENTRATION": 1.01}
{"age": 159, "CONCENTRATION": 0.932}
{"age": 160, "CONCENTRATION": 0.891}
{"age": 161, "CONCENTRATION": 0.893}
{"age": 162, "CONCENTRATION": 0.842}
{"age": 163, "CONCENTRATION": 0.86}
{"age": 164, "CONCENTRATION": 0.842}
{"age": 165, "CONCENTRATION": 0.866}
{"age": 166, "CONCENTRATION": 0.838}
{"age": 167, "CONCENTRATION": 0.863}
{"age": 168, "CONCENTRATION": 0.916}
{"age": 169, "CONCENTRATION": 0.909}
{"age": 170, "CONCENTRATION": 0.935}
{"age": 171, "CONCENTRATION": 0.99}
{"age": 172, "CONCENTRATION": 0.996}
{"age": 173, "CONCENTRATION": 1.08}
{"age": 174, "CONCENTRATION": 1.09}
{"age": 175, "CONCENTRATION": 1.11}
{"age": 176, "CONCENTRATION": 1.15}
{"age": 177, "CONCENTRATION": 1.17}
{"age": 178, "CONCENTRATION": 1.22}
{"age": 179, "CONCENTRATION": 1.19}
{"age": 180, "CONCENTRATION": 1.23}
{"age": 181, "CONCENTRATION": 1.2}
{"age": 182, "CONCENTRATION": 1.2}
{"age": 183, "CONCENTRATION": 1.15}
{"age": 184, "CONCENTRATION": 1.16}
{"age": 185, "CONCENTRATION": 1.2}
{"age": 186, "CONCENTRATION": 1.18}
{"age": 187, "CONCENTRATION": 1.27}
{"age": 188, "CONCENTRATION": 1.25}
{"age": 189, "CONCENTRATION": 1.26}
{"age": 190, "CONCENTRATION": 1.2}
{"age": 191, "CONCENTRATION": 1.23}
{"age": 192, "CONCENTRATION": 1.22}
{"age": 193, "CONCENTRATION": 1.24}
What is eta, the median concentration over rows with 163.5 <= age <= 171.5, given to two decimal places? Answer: 0.89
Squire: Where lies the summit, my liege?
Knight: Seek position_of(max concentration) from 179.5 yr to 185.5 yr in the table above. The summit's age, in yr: 180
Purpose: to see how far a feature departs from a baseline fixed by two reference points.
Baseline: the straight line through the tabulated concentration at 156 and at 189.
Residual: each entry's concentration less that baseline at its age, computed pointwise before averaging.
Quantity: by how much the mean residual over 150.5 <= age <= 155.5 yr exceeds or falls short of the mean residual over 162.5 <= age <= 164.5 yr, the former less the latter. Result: 0.38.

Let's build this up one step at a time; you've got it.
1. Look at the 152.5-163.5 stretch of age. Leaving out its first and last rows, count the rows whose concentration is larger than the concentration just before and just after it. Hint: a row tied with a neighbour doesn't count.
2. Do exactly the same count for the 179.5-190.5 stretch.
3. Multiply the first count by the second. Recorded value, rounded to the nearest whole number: 6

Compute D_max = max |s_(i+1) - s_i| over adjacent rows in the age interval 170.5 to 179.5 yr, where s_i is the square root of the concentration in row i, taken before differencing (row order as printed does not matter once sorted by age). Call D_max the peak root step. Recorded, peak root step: 0.0412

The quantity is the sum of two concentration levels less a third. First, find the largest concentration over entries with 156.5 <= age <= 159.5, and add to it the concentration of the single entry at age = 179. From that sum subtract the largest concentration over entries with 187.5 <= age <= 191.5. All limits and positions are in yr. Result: 0.97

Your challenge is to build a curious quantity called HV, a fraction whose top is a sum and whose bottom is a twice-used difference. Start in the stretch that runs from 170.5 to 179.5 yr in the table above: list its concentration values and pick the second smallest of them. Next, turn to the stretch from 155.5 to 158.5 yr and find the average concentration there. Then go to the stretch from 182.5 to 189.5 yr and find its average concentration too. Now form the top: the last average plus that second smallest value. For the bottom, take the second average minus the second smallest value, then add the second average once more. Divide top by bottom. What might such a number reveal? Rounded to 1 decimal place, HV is 2.0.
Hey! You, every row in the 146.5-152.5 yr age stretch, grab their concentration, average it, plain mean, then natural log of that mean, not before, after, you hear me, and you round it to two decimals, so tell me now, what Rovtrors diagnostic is 0.24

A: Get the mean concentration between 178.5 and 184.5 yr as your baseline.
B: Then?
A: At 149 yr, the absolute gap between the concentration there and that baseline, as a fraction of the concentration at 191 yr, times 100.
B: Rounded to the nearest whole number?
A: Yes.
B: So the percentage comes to 10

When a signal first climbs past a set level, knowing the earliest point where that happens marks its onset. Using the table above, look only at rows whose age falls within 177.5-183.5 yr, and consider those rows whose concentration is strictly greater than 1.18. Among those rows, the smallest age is 178 yr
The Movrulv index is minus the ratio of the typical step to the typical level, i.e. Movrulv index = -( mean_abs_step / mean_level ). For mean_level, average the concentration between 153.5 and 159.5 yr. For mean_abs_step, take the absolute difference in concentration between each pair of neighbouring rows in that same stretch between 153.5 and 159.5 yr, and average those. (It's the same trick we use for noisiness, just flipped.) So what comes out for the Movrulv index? -0.039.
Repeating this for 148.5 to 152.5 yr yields -0.032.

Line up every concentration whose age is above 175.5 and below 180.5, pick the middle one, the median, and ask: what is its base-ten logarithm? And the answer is 0.076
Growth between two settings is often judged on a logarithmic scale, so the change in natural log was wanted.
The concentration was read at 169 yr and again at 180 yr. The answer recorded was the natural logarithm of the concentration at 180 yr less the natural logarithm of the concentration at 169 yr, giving 0.3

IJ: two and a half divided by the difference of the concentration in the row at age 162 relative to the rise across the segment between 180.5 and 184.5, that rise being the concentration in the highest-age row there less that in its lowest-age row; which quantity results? 2.83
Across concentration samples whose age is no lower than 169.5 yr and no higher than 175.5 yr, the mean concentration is 1.03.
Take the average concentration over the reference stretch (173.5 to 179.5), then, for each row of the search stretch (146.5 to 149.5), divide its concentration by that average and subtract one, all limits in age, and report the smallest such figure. 0.13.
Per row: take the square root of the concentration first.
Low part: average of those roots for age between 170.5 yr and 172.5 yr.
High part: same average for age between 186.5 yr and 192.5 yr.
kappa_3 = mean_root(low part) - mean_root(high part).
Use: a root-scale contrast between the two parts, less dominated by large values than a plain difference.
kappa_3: -0.12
